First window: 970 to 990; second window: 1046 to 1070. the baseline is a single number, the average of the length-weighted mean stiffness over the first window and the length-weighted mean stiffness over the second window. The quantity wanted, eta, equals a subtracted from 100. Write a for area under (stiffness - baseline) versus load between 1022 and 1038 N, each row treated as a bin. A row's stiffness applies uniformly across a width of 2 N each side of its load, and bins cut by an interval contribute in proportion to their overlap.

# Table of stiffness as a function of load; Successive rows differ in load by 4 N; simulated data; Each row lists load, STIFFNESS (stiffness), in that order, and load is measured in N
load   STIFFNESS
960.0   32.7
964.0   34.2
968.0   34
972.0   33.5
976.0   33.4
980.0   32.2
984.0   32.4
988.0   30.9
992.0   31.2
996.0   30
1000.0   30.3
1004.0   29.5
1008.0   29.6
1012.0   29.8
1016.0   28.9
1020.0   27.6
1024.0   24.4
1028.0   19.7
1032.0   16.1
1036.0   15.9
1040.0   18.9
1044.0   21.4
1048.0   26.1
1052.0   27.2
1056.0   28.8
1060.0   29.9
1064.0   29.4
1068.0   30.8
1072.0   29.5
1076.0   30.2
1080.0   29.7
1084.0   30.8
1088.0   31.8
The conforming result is 285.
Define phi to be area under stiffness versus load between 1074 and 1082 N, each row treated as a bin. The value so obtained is 240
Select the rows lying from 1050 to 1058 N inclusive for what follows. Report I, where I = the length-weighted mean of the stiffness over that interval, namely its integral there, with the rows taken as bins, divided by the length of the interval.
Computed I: 28.0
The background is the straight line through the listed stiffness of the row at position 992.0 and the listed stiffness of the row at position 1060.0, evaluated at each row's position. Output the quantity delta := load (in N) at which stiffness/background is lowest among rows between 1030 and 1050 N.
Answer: 1036.0 N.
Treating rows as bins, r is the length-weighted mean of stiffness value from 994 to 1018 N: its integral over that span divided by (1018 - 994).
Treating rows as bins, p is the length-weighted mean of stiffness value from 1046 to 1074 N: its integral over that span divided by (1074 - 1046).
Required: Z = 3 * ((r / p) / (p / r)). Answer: 3.2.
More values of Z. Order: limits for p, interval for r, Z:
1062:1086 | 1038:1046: 1.3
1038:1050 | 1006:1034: 3.9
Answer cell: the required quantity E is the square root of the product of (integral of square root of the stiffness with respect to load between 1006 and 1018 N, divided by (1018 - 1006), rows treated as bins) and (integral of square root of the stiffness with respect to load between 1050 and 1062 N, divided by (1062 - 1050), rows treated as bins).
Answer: 5.39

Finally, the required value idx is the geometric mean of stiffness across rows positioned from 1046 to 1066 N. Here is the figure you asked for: 28.2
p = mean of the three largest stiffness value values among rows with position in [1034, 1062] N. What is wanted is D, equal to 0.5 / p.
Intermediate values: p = 29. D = 0.0175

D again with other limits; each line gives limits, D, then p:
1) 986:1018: 0.0162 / 31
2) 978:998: 0.0157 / 32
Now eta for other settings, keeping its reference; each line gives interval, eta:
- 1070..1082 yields 109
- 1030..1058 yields 339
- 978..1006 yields 91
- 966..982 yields 57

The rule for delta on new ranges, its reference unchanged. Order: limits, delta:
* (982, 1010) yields 1004.0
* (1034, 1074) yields 1036.0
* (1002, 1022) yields 1020.0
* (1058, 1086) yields 1064.0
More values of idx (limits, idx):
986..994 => 31.0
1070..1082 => 29.8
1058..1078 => 30.0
